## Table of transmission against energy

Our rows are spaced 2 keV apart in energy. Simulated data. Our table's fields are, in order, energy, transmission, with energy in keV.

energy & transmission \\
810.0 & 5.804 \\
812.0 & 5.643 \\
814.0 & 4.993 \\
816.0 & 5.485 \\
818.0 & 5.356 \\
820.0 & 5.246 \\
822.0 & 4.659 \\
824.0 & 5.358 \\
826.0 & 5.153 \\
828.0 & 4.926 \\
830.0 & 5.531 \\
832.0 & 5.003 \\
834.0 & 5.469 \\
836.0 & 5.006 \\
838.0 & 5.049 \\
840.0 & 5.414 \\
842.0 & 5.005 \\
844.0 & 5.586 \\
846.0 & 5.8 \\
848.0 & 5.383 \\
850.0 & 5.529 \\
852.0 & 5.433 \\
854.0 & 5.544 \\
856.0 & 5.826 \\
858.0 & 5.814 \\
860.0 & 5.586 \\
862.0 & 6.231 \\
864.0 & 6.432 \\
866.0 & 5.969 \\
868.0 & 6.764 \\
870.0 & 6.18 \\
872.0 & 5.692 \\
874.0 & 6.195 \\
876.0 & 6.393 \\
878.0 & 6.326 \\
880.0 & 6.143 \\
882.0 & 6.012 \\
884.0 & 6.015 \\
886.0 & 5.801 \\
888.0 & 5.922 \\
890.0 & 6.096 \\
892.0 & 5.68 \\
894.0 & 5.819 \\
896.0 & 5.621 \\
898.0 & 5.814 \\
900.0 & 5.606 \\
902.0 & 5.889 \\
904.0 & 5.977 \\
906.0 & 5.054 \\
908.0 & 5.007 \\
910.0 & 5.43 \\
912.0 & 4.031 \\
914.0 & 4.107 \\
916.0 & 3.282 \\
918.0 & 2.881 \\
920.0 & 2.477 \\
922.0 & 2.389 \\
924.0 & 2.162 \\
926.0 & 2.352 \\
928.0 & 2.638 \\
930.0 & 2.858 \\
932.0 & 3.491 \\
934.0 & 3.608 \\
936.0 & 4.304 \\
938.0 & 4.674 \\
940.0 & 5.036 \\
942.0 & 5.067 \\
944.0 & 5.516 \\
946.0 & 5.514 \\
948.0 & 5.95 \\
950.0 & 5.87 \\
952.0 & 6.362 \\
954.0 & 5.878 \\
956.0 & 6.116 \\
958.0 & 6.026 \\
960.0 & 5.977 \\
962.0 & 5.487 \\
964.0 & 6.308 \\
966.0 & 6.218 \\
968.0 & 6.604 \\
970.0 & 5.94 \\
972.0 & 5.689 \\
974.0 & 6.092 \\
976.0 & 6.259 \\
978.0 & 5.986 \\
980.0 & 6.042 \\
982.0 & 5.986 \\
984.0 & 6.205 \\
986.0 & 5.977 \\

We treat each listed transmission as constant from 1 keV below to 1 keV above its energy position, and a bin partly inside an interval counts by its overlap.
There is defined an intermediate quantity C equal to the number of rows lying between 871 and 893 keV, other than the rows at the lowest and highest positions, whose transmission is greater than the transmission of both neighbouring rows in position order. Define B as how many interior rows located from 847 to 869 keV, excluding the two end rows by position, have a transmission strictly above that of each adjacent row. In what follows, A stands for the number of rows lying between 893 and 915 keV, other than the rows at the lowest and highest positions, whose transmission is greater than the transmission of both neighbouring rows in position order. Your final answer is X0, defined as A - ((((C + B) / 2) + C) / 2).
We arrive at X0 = 0.0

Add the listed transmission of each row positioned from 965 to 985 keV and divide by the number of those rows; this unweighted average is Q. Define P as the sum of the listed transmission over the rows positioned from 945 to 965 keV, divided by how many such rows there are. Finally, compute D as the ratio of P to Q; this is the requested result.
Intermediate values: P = 5.95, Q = 6.1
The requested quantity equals 0.97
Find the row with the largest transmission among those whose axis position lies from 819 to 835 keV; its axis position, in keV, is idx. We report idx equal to 830.0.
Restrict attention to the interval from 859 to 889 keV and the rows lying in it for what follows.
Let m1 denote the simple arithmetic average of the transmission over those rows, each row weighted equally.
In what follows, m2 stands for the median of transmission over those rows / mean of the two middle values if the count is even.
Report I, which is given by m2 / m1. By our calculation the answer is 1.01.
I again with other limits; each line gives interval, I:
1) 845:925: 1.08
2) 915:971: 1.13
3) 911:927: 0.91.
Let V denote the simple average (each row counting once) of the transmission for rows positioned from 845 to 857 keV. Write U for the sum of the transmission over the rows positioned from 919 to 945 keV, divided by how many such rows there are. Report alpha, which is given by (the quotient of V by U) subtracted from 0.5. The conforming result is -1.06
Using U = 3.58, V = 5.6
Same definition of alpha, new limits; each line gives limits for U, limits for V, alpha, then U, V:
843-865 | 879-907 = -0.51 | 5.74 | 5.8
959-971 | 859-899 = -0.49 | 6.09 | 6.0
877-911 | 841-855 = -0.45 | 5.78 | 5.5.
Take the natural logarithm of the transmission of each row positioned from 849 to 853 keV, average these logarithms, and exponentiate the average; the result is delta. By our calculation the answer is 5.48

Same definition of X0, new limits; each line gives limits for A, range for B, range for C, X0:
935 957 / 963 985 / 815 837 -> 0.0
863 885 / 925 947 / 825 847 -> -0.5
